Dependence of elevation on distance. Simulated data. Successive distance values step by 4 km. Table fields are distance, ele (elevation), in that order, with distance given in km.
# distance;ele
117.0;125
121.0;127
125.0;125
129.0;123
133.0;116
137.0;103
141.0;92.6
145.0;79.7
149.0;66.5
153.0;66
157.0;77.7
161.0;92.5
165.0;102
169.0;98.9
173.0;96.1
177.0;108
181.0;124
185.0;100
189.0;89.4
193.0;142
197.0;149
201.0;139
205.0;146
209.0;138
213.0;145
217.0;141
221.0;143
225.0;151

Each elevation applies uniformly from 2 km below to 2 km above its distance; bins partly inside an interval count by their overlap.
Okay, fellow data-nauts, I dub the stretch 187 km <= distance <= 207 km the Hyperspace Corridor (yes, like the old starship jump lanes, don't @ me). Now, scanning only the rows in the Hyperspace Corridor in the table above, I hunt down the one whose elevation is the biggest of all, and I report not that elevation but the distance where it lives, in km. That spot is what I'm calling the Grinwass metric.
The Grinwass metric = 197.0 km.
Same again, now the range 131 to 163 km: 133.0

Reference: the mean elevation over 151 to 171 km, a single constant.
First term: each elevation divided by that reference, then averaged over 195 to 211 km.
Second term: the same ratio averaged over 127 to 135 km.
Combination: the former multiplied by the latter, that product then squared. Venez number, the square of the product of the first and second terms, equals 5.0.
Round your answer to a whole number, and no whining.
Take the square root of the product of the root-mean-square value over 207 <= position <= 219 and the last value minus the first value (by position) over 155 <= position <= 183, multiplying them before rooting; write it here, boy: 81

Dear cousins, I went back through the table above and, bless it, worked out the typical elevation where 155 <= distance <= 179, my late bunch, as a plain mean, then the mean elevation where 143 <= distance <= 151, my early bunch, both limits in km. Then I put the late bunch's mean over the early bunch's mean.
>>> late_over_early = 1.31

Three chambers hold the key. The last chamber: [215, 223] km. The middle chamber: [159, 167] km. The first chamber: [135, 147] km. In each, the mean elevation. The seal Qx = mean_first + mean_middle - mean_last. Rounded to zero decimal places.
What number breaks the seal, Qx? 47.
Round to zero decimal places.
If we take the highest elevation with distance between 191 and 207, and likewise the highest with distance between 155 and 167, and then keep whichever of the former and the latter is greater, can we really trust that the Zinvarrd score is 149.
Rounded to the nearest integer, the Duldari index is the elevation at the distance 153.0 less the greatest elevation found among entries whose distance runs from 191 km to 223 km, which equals -83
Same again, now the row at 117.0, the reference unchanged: -24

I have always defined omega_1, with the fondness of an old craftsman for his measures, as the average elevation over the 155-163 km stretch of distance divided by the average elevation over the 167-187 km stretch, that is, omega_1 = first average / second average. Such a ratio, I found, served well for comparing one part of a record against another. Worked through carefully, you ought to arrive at 0.81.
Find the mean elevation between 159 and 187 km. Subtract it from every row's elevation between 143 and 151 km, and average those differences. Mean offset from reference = -30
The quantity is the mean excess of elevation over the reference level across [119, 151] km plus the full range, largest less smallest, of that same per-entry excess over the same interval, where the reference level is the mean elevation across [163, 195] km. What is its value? 57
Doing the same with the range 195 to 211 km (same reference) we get 46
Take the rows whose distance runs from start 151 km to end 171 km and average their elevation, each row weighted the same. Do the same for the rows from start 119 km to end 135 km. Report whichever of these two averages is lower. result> 87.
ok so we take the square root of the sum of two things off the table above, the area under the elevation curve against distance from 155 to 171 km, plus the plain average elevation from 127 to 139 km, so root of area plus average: 40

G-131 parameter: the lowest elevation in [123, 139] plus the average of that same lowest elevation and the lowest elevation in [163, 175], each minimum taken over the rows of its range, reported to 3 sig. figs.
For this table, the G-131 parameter 203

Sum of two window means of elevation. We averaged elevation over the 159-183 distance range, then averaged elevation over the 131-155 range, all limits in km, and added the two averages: 191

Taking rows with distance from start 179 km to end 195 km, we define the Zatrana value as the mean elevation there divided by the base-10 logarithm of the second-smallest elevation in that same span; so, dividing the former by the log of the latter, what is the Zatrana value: 57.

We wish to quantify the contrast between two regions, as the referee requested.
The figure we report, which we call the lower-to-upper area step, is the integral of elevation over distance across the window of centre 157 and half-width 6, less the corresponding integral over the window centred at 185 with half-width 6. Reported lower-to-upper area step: -309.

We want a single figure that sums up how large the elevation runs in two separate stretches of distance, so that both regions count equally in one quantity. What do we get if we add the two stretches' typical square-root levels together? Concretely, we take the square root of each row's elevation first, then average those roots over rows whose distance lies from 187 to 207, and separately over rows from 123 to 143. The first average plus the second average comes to 22.1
